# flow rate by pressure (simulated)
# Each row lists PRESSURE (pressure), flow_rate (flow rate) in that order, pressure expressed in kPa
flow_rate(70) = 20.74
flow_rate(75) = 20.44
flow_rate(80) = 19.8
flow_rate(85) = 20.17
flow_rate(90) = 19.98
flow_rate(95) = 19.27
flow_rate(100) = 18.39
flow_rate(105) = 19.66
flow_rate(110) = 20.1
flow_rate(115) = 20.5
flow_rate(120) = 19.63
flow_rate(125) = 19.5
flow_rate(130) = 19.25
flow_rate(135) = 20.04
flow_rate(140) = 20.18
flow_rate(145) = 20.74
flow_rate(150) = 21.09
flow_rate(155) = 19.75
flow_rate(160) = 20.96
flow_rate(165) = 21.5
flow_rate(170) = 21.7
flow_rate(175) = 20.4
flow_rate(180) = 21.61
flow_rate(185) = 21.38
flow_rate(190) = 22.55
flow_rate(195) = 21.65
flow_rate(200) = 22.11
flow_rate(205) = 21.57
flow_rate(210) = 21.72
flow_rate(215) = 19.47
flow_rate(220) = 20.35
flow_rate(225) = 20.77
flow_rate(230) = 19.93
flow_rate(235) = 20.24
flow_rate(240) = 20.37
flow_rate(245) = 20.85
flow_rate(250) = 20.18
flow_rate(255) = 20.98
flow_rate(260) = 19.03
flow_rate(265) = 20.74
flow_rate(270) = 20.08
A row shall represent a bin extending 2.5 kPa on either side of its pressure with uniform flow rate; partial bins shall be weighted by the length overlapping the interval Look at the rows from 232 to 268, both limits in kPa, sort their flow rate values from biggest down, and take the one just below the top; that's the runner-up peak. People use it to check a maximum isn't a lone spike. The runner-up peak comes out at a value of 20.85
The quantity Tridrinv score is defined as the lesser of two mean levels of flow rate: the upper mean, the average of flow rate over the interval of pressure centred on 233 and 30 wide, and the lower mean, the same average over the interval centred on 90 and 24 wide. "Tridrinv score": 19.5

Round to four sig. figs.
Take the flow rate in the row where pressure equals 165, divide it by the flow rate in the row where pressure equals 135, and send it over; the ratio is 1.073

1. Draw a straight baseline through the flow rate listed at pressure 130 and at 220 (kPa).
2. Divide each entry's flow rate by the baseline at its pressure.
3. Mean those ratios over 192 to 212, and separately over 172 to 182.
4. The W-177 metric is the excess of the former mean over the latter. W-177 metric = 0.022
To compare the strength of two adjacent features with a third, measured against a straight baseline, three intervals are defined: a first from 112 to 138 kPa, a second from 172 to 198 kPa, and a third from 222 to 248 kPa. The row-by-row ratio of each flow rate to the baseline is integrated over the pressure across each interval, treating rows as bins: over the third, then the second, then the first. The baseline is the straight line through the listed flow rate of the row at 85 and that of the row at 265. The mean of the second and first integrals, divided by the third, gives 1.02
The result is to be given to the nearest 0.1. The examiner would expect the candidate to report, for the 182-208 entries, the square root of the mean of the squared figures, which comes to 21.9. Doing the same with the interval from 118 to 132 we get 19.5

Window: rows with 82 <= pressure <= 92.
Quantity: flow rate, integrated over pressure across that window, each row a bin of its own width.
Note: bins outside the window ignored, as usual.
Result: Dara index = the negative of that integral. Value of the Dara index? -201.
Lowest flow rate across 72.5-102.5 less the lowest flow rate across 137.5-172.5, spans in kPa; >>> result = -1.4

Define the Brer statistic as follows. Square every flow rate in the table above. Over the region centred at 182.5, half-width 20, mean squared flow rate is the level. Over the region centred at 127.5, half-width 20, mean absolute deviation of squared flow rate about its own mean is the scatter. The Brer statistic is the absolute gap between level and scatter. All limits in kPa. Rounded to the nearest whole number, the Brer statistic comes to 452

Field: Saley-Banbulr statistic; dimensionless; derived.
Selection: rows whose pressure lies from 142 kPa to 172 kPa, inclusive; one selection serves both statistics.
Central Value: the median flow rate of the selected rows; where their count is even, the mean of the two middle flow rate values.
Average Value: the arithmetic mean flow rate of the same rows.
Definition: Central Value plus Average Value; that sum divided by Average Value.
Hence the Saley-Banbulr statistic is 2.00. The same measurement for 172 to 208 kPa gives 2.00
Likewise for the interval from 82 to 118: 2.01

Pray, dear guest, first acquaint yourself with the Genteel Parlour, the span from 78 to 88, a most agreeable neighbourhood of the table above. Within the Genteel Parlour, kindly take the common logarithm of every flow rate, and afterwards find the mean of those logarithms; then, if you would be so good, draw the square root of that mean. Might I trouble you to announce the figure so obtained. 1.14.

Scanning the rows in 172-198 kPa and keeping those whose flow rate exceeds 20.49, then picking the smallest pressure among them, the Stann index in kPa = 180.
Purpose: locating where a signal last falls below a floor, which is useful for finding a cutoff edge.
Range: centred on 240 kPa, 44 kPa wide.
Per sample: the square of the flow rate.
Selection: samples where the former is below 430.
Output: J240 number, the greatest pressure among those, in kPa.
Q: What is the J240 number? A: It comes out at 260 kPa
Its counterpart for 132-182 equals 175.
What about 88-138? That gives 135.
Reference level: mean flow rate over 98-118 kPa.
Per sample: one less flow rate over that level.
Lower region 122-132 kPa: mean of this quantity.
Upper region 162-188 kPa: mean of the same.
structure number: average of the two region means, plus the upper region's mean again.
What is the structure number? -0.12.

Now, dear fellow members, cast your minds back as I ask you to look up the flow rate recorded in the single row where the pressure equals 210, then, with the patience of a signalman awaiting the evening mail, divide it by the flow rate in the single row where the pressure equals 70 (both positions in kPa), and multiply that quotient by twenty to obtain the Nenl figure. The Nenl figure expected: 20.9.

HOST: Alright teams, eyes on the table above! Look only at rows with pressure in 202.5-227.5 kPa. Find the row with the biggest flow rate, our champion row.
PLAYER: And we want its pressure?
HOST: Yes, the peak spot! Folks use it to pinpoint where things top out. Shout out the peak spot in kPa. 210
